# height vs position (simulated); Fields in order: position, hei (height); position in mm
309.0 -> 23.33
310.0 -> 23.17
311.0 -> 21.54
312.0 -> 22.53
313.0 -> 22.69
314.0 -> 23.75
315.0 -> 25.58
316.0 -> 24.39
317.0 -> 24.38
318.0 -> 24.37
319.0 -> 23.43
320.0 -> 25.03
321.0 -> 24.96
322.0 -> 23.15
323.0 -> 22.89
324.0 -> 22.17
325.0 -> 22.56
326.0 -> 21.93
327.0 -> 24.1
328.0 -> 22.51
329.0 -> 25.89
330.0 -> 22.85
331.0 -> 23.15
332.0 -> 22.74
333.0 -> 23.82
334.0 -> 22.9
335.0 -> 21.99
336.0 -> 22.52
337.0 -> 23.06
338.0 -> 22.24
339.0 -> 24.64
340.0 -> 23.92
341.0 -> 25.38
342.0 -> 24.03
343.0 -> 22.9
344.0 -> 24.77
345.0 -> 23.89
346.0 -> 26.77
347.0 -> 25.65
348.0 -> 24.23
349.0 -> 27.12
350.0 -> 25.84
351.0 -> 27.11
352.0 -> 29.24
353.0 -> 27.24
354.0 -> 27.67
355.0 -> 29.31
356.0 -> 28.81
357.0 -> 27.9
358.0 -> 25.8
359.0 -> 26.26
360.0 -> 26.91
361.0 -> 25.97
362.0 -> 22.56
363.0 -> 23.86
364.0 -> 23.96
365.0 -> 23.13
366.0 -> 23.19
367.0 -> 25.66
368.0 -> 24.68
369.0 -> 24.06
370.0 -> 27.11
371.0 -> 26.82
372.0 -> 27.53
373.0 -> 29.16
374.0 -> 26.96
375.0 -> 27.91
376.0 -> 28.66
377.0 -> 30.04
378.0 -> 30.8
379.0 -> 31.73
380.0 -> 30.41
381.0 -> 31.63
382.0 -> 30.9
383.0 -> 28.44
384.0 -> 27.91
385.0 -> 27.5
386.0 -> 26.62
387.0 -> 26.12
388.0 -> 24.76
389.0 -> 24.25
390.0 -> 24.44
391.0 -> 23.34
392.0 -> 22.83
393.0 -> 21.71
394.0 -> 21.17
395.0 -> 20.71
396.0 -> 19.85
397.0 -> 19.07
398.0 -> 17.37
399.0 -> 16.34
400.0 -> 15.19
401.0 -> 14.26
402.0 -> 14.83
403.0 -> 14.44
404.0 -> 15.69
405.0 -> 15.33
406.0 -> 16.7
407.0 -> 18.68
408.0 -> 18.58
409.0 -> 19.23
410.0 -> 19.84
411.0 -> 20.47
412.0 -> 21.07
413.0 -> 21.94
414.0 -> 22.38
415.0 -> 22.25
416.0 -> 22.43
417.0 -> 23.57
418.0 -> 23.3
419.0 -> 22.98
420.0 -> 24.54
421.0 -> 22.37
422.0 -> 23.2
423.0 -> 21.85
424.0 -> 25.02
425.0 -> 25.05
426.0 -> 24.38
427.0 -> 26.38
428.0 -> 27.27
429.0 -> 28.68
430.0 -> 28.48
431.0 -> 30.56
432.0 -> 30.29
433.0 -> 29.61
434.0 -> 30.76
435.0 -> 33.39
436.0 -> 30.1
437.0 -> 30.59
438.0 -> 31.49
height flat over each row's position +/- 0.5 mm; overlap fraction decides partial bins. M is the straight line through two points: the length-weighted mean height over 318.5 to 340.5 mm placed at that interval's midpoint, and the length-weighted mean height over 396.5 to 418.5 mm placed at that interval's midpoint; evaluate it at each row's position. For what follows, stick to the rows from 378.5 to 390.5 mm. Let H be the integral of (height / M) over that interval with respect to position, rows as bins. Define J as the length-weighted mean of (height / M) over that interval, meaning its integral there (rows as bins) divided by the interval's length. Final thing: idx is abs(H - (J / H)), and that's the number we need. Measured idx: 17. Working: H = 17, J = 1.39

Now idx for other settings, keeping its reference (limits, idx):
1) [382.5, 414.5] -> 34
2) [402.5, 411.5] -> 8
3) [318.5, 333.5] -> 15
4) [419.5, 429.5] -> 14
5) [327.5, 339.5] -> 12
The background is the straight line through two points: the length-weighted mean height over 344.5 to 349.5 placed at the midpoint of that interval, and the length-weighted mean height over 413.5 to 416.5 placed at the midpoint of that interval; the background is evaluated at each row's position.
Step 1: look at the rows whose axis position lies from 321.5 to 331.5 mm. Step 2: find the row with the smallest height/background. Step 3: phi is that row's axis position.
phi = 326.0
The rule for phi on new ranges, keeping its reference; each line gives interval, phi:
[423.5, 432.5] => 426.0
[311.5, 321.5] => 312.0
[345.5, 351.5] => 348.0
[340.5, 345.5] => 343.0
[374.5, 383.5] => 375.0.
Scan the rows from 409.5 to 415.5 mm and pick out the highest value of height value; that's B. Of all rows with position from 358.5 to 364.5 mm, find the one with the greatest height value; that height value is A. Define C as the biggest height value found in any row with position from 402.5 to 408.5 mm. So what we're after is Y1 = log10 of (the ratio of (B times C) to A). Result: 1.19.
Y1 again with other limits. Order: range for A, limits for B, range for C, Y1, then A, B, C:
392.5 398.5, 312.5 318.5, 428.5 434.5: 1.56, 21.71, 25.58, 30.76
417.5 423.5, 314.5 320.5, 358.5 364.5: 1.45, 24.54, 25.58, 26.91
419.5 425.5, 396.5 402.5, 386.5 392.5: 1.30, 25.05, 19.07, 26.12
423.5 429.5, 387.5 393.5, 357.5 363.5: 1.37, 28.68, 24.76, 26.91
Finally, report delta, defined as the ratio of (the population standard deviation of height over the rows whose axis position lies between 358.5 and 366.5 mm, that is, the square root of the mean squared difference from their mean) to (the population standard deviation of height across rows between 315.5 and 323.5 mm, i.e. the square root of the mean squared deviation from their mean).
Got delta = 2.0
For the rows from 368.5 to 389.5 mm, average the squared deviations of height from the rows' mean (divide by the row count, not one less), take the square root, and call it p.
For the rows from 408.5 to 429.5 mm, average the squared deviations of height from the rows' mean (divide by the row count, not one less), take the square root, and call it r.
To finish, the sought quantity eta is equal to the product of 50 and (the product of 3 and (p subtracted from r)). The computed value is 12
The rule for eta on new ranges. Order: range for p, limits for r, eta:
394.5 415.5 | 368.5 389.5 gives -61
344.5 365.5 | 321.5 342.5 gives -130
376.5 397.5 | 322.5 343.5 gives -444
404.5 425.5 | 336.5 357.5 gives -70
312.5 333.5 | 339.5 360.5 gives 104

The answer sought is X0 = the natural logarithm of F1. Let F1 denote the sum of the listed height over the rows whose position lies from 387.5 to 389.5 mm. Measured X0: 3.9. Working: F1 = 49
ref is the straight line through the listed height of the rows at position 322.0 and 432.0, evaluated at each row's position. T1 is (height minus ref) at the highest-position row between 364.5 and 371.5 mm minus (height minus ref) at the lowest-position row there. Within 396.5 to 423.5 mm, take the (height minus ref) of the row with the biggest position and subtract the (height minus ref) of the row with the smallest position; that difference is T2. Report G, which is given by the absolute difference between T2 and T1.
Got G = 2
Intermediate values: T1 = 3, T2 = 1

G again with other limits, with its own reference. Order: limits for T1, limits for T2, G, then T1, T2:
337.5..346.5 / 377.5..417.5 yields 14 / 4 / -10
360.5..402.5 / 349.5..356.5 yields 16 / -14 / 3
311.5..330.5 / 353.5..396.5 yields 10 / -1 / -11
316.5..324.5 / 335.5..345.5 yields 3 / -3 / 1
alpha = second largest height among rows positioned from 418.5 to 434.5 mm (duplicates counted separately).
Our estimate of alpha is 30.56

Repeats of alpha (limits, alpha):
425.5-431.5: 28.68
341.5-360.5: 29.24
